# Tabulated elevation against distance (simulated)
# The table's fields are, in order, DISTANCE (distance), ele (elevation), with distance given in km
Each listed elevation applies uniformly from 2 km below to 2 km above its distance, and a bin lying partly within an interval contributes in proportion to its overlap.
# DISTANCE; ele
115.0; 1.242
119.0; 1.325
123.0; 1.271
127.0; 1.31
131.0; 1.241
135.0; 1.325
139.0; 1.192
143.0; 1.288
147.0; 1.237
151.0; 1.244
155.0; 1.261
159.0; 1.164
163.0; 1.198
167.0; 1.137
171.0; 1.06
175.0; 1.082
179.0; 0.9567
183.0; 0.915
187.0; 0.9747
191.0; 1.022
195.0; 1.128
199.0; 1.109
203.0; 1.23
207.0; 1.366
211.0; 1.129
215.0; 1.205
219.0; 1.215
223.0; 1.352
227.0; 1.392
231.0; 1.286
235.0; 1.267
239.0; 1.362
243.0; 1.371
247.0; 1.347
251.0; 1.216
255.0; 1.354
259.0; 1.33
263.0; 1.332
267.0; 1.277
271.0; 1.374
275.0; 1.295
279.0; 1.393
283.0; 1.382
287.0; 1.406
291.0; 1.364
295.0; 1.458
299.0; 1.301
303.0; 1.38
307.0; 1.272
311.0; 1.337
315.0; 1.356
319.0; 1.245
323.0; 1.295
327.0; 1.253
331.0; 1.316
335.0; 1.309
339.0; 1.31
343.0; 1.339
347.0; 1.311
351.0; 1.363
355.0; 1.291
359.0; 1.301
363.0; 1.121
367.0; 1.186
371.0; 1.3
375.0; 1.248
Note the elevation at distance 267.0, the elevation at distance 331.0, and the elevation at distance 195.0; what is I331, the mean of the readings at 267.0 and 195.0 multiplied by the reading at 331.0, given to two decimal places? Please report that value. 1.58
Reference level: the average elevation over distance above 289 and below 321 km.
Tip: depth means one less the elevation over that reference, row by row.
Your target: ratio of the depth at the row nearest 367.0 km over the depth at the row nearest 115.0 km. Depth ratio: 1.6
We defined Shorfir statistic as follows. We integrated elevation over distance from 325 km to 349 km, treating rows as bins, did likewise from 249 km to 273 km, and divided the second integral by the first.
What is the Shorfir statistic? 1.01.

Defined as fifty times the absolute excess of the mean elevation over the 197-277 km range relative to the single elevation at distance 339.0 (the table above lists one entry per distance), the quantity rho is 1.0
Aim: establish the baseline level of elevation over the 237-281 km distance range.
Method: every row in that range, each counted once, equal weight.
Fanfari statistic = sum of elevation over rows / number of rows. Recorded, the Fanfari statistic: 1.33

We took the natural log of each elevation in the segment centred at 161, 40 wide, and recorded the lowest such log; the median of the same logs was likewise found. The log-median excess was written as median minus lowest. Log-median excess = 0.21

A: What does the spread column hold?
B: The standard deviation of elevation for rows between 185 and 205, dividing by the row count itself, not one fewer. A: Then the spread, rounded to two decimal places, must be 0.09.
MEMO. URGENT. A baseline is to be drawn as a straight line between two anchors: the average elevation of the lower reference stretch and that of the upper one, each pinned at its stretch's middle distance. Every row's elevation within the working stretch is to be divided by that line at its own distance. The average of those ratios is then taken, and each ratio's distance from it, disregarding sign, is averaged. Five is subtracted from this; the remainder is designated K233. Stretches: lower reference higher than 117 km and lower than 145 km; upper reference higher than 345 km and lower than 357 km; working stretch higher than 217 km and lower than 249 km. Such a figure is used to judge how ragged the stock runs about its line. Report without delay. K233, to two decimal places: -4.96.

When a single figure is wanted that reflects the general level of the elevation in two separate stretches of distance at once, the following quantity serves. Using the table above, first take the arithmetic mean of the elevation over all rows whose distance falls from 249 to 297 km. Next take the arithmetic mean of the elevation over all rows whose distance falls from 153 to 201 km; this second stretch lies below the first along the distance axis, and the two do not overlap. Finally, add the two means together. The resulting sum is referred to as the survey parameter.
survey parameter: 2.432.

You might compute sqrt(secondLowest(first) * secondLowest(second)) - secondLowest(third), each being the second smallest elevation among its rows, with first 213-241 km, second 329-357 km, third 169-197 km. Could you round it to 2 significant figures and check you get 0.30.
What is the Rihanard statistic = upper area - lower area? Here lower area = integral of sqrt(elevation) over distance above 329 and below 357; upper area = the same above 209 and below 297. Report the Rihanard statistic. 69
